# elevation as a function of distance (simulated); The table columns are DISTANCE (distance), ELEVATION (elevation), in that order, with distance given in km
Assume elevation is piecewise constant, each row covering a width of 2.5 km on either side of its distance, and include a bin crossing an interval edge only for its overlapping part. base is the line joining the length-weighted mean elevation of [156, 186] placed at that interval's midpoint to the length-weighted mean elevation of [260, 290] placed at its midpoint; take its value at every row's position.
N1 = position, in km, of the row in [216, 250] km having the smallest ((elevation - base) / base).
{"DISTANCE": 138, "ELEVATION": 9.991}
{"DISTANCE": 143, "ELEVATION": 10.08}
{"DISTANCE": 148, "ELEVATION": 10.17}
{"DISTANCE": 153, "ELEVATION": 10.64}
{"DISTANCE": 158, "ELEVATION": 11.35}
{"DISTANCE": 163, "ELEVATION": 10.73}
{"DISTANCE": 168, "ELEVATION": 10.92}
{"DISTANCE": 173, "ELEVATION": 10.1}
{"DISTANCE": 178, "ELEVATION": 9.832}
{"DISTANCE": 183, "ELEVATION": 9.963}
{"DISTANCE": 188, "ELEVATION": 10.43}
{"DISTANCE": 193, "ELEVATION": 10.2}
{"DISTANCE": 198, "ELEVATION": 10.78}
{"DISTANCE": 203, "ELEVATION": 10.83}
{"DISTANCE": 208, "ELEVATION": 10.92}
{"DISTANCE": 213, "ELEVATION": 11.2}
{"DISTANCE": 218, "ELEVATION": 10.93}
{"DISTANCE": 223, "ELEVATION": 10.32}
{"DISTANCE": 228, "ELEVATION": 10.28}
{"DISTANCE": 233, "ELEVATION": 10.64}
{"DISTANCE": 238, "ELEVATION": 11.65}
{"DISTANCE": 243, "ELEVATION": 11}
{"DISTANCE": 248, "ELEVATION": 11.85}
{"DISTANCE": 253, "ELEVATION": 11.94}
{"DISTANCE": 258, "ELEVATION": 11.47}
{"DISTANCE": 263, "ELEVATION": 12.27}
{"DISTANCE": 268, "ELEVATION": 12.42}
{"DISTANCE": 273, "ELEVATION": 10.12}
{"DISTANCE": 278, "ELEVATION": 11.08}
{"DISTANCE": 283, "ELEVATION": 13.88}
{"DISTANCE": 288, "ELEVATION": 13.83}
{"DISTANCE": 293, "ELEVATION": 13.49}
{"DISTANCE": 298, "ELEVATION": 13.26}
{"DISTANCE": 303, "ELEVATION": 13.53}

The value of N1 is 228 km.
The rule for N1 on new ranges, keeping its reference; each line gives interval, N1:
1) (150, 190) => 178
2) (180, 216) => 183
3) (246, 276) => 273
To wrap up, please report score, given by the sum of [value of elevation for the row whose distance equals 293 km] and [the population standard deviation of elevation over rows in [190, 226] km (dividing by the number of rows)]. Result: 13.8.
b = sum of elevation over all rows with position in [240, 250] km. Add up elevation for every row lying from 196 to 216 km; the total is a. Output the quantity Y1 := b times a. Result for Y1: 999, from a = 44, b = 23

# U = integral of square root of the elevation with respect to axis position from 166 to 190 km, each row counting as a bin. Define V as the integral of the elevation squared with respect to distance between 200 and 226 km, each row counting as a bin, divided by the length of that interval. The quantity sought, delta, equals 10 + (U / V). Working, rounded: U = 77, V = 117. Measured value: 10.7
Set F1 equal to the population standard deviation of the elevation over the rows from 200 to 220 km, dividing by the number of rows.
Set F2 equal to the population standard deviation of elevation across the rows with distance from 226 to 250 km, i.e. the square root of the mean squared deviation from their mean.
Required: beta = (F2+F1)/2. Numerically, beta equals 0.37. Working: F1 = 0.14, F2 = 0.59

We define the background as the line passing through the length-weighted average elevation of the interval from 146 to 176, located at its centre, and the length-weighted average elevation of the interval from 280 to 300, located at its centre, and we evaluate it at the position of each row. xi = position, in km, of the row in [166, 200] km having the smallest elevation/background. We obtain 178 km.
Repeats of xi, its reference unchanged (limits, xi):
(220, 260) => 228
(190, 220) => 193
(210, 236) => 228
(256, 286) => 273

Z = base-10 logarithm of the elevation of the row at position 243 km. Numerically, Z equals 1.04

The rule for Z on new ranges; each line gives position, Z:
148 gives 1.01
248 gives 1.07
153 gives 1.03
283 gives 1.14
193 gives 1.01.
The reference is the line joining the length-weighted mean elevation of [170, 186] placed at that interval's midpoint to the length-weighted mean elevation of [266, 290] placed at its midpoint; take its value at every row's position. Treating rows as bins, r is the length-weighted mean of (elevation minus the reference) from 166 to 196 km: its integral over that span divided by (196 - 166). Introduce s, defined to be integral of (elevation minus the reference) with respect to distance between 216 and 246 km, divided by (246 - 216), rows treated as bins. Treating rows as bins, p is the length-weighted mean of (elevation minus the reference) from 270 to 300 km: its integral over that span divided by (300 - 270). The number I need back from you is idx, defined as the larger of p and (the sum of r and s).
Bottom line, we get 0.21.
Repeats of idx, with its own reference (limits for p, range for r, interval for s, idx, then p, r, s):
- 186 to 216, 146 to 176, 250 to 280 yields 0.64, 0.21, 1.01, -0.4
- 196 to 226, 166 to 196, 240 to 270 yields 0.26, 0.08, 0.16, 0.1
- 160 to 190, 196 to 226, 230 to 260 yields 0.40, 0.40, 0.08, -0.1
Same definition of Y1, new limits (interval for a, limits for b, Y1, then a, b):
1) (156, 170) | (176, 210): 2408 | 33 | 73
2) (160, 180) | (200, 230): 2681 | 42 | 64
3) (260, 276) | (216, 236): 1468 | 35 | 42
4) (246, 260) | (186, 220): 2655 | 35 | 75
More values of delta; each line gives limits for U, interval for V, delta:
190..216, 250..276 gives 10.6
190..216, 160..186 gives 10.8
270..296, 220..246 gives 10.8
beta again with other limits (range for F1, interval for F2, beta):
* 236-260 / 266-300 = 0.84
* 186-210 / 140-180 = 0.38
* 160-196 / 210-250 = 0.45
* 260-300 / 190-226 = 0.80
